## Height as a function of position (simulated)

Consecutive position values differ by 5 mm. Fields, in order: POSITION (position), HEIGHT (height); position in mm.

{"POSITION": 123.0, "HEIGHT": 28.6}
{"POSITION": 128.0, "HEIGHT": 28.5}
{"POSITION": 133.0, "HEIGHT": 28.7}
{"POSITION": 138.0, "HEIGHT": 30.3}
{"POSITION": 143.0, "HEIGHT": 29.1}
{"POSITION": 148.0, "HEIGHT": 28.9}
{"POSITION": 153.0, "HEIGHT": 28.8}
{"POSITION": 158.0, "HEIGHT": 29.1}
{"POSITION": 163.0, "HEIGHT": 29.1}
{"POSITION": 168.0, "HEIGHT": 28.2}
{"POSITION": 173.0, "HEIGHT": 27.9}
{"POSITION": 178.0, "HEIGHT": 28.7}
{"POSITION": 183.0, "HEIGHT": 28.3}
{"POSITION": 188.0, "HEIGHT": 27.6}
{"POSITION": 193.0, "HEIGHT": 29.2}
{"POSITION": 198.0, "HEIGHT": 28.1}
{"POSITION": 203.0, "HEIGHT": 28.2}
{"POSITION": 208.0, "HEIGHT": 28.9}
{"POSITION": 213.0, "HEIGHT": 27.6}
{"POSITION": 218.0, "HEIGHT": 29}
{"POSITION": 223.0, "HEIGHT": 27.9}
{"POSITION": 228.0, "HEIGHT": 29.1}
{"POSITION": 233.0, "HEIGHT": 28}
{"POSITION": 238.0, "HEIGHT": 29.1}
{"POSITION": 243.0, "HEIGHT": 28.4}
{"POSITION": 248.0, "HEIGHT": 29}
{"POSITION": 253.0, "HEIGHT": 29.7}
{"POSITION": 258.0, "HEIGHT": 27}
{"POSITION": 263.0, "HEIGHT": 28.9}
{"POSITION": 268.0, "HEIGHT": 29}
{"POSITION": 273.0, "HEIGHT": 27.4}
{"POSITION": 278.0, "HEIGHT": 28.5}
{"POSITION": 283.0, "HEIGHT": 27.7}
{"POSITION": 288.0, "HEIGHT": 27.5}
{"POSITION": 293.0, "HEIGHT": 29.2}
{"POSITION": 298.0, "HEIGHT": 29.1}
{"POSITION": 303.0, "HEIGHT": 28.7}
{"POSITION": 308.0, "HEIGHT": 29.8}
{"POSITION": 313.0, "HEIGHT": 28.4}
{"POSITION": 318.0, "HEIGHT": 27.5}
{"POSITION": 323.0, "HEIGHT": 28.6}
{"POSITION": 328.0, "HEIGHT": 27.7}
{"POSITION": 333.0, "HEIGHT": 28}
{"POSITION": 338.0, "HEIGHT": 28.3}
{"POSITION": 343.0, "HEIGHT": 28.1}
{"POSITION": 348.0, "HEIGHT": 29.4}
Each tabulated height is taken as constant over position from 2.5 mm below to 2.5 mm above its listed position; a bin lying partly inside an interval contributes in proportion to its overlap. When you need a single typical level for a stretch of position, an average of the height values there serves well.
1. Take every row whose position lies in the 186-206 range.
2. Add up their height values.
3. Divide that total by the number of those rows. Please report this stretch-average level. 28.3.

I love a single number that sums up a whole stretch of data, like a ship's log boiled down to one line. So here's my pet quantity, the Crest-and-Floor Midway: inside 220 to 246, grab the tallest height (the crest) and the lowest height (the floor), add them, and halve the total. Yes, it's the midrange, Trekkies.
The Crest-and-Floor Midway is 28.5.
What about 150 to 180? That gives 28.5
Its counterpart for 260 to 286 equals 28.2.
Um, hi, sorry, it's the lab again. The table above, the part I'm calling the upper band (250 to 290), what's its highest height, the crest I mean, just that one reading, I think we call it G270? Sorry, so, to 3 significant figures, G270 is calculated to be 29.7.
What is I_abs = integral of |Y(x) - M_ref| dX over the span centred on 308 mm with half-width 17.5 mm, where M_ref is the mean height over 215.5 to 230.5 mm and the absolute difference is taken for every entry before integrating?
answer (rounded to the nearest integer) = 18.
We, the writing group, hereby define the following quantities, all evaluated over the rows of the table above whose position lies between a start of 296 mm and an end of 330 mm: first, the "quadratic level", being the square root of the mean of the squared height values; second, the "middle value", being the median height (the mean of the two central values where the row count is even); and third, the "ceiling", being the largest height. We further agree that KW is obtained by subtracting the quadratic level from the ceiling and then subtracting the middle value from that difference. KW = -27.4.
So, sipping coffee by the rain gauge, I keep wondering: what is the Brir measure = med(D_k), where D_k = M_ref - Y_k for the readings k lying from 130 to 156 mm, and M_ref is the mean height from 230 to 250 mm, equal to -0.27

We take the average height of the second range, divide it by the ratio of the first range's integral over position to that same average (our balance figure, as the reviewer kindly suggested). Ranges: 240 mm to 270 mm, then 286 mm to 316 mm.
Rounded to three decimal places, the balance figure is 0.963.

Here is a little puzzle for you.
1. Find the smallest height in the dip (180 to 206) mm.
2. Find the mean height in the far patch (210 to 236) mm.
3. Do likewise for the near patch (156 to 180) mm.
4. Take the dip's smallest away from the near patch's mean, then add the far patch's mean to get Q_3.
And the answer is 29.3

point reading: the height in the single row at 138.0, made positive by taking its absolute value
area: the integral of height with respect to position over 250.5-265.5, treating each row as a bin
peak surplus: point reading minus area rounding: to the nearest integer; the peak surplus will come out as -398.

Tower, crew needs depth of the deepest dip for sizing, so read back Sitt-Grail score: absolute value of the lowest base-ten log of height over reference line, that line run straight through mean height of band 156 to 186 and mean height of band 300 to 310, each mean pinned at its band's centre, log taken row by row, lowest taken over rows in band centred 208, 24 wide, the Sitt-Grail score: 0.018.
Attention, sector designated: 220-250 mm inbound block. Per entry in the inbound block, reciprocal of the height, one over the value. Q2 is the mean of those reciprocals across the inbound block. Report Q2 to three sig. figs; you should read 0.0350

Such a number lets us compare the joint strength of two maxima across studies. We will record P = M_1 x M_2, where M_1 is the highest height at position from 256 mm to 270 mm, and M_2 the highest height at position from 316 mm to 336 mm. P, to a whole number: 829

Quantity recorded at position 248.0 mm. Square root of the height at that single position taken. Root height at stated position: 5.39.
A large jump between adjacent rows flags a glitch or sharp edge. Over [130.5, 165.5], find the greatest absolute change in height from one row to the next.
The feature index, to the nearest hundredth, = 1.60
